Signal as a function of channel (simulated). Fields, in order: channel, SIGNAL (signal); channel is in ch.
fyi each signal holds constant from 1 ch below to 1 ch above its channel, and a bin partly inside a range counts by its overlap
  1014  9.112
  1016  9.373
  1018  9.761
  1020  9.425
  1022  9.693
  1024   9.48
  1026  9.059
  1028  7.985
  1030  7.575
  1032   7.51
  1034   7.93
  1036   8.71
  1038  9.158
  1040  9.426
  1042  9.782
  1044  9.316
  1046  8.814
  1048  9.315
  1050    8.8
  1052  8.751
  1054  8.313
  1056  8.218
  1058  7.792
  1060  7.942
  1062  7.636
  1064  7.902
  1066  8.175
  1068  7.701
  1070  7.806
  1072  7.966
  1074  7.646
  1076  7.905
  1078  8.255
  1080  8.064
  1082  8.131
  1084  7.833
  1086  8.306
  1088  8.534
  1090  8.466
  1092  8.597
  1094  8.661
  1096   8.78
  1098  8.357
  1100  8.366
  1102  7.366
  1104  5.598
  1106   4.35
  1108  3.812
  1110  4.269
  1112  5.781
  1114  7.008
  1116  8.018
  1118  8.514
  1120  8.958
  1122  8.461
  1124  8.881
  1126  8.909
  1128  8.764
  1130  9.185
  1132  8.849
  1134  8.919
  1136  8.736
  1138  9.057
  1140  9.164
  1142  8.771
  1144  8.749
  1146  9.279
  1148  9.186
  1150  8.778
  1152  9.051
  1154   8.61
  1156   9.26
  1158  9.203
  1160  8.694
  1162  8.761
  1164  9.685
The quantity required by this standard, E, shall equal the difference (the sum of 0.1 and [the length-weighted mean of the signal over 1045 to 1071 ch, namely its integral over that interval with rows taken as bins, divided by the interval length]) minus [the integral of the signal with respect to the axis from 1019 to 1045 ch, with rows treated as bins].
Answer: -221.8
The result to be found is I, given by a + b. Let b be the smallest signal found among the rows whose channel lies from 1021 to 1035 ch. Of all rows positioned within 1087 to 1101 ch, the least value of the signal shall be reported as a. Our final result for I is 15.9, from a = 8.357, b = 7.51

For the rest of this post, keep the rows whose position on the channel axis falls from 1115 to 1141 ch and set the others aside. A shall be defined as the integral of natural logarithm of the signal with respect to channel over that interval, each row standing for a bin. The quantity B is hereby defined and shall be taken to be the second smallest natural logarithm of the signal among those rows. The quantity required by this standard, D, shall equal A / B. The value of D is 26.5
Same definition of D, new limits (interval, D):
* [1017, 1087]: 73.7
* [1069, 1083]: 14.1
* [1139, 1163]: 24.3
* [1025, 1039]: 14.6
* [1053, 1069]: 16.3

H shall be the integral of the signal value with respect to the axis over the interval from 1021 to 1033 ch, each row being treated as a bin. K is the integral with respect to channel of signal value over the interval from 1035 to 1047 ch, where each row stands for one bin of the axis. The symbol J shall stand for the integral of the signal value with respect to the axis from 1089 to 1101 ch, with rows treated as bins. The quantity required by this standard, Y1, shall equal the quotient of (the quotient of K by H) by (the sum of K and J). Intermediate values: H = 103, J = 102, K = 110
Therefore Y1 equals 0.0051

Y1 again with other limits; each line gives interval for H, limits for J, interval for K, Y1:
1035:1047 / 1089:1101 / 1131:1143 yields 0.0046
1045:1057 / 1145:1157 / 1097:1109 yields 0.0039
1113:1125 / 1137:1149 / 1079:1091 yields 0.0048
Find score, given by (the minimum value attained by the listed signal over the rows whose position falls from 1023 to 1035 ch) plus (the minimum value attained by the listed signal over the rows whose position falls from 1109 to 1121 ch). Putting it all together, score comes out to 11.8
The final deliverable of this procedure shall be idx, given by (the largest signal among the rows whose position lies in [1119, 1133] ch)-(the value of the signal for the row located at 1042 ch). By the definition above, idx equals -0.6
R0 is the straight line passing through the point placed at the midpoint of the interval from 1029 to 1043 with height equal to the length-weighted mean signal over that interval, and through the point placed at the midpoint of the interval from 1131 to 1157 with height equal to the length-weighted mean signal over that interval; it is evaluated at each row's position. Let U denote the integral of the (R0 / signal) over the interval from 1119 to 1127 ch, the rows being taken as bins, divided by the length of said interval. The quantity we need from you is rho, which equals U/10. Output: 0.101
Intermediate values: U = 1.01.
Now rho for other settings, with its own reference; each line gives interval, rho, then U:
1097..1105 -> 0.122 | 1.22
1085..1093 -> 0.103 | 1.03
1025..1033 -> 0.107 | 1.07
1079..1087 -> 0.108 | 1.08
